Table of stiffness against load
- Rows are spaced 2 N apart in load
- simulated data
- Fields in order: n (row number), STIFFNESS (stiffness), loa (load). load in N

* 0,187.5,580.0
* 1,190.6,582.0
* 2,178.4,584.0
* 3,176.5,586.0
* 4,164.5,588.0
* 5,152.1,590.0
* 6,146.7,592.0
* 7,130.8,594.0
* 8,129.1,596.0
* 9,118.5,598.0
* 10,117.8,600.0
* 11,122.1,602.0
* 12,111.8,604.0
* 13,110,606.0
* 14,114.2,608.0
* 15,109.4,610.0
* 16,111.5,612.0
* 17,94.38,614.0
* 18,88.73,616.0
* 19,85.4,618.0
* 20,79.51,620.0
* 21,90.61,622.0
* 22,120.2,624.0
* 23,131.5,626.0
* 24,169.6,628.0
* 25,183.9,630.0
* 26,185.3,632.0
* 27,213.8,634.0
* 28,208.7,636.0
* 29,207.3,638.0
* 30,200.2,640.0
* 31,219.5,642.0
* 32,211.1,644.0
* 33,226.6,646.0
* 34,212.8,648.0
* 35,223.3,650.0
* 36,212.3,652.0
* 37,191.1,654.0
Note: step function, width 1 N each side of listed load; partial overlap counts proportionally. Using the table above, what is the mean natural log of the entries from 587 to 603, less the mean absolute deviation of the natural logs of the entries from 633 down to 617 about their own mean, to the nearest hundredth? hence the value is 4.61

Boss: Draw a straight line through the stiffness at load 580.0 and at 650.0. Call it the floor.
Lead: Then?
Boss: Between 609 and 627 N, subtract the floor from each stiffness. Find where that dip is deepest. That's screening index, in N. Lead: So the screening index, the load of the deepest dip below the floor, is 620.0 N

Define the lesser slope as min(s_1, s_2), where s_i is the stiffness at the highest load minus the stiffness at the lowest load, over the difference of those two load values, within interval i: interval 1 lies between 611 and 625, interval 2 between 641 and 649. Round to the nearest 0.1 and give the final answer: -1.1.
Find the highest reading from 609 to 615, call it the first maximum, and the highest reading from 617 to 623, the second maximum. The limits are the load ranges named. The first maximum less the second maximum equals 21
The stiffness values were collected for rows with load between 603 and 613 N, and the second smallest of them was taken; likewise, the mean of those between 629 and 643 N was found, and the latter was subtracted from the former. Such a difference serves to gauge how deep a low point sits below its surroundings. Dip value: -93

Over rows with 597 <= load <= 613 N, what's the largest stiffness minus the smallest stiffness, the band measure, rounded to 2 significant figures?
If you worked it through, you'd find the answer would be 13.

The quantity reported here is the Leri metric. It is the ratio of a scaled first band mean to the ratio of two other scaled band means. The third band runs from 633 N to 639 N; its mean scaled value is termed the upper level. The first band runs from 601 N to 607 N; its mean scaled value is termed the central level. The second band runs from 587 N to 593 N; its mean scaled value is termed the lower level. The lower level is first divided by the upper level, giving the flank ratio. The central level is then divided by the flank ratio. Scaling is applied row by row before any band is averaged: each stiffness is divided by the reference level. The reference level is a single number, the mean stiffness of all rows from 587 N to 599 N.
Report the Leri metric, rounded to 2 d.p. 1.11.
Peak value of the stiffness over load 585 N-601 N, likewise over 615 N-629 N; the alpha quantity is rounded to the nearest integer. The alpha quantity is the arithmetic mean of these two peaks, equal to 173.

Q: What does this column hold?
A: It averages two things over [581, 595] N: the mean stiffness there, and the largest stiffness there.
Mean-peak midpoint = 177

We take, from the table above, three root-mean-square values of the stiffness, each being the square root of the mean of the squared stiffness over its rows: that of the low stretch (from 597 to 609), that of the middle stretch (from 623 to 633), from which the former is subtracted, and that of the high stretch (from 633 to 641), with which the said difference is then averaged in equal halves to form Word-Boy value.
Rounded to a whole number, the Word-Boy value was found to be 126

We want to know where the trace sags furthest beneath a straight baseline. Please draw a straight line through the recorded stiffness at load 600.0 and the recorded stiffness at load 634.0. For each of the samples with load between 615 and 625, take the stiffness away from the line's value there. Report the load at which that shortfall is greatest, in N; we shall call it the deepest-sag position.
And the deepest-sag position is 620.0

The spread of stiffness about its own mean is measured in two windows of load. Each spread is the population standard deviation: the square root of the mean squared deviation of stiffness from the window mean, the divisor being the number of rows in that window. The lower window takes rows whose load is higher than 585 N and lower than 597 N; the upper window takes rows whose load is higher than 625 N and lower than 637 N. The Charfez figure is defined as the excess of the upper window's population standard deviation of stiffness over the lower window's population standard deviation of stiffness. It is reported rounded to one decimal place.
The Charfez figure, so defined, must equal 10.2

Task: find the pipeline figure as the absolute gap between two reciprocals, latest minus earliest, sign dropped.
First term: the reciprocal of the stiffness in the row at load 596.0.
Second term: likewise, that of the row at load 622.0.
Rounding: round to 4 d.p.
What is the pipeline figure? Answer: 0.0033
